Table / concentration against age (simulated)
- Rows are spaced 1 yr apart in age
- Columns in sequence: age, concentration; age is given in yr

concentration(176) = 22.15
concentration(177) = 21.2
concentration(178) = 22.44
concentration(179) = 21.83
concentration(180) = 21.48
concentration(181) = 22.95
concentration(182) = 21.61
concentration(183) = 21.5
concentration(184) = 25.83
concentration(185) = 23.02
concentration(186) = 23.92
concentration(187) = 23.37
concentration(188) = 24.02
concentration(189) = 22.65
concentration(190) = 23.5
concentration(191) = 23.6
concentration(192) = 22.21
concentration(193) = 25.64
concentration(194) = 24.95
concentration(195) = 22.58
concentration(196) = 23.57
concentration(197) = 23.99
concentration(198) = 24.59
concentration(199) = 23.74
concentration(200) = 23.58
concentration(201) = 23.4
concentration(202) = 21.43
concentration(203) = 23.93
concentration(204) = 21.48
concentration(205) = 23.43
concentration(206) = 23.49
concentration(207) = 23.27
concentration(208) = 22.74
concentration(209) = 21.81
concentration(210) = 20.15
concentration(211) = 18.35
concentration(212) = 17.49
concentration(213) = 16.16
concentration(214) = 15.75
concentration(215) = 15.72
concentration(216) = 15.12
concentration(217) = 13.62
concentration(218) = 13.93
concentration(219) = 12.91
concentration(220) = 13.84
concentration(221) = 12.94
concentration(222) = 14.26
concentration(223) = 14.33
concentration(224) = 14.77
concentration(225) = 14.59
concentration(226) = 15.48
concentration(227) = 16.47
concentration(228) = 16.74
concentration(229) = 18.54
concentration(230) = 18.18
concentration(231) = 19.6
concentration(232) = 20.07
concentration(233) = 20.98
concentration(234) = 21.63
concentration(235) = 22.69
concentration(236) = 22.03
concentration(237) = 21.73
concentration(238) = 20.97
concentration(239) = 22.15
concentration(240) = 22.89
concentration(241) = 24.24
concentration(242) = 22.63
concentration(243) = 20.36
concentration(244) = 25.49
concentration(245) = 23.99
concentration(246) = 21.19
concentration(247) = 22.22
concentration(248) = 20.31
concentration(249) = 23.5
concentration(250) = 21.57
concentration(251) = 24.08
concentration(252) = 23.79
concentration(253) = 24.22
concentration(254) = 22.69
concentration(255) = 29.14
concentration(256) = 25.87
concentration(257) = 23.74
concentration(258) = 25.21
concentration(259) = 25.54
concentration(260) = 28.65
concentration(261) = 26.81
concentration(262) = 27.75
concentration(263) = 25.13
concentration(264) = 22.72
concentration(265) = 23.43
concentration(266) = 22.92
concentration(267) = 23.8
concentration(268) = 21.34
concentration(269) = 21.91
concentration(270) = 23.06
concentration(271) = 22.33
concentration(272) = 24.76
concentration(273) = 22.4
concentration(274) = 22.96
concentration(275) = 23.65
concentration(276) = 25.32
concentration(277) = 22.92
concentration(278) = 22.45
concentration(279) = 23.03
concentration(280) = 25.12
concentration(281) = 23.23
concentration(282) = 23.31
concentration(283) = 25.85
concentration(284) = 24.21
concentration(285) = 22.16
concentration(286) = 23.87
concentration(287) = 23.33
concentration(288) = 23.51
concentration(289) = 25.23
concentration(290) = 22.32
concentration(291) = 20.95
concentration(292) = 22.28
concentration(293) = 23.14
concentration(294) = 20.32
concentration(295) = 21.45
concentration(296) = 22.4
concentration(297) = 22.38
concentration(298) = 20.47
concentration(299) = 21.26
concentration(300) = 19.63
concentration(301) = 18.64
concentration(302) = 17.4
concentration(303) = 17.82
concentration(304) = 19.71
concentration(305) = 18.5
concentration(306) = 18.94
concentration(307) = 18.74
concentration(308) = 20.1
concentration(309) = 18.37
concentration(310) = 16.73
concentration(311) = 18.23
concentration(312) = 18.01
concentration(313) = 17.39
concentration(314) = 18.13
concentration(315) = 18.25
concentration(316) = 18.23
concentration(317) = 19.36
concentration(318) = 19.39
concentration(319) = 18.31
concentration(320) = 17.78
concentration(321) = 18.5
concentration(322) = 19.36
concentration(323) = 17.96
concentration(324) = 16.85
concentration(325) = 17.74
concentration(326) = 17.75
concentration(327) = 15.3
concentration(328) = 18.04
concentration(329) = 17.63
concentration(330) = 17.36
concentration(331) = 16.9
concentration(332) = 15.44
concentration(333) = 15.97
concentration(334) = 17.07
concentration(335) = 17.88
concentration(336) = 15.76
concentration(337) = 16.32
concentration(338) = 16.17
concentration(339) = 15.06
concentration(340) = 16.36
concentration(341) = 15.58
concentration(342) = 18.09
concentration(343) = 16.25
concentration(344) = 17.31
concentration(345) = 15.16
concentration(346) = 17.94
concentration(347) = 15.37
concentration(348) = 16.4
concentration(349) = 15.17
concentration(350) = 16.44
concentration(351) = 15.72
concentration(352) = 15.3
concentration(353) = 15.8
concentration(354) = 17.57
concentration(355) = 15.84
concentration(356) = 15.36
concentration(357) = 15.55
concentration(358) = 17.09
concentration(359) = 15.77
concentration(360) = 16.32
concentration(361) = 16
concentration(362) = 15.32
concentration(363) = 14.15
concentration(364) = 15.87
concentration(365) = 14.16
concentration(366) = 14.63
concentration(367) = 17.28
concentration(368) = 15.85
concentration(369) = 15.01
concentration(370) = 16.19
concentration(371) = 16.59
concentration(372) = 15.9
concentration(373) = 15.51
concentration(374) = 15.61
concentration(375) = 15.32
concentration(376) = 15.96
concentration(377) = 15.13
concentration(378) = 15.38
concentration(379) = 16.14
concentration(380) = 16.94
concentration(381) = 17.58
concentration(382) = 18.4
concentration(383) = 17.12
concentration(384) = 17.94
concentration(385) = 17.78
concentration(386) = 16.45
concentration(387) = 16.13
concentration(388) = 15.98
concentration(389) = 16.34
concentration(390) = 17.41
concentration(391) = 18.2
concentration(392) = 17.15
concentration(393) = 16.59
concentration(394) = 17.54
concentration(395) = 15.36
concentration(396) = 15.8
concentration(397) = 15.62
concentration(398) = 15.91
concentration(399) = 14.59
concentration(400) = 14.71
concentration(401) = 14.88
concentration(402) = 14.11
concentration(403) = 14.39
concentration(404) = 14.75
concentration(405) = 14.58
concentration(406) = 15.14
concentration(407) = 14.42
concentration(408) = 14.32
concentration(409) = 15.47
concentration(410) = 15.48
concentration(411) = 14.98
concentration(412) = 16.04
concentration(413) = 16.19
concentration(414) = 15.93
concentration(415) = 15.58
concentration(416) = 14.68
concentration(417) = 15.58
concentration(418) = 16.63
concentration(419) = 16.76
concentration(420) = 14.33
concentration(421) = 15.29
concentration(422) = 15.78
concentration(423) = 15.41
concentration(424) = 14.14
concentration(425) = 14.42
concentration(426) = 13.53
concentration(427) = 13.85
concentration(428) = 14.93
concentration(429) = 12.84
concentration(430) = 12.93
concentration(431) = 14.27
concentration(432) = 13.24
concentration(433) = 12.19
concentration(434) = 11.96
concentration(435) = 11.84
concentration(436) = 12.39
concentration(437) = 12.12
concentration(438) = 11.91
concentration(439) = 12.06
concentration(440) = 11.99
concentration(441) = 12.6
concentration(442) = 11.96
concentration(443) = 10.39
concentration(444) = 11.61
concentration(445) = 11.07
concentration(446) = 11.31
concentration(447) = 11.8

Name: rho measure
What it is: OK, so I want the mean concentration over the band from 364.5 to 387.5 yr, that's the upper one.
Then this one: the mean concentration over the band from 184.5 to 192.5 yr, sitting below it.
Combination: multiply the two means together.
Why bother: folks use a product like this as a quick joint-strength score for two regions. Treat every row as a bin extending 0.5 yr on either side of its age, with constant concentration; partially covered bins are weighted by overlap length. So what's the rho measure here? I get 378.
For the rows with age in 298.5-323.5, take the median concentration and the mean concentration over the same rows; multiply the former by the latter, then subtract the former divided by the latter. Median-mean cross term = 341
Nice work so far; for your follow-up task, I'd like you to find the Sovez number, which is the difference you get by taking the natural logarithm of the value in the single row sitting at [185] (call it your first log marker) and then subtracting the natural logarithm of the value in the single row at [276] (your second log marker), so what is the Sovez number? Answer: -0.1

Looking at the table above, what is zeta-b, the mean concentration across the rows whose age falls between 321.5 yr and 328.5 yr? 17.6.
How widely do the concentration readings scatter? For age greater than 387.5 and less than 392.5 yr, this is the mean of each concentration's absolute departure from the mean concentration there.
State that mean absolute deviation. 0.7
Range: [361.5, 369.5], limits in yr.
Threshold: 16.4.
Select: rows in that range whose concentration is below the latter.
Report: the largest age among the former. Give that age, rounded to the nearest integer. 369 yr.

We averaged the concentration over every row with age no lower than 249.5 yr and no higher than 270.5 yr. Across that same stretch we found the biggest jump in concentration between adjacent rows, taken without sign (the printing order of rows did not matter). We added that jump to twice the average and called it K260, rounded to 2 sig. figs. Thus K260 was 55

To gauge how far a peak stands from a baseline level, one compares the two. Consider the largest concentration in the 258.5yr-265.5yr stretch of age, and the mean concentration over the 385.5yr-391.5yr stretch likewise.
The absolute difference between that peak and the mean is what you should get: 12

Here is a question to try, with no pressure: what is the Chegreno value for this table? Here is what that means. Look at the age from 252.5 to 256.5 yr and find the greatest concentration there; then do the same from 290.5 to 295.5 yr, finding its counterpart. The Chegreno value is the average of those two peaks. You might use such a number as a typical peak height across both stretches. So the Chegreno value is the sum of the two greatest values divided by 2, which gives 26.1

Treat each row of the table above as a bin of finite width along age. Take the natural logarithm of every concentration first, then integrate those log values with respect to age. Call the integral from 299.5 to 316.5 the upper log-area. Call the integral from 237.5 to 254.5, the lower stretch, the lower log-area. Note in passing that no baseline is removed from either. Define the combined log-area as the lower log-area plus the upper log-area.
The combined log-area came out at 103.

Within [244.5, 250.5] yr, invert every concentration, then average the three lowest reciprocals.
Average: 0.043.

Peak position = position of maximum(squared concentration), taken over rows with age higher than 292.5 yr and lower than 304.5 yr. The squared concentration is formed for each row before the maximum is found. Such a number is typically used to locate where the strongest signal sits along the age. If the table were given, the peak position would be 293 yr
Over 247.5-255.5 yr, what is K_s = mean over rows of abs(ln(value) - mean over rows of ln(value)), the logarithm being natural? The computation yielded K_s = 0.069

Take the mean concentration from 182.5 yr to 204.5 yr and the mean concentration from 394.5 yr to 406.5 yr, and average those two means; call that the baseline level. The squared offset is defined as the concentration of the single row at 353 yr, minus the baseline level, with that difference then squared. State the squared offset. 12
